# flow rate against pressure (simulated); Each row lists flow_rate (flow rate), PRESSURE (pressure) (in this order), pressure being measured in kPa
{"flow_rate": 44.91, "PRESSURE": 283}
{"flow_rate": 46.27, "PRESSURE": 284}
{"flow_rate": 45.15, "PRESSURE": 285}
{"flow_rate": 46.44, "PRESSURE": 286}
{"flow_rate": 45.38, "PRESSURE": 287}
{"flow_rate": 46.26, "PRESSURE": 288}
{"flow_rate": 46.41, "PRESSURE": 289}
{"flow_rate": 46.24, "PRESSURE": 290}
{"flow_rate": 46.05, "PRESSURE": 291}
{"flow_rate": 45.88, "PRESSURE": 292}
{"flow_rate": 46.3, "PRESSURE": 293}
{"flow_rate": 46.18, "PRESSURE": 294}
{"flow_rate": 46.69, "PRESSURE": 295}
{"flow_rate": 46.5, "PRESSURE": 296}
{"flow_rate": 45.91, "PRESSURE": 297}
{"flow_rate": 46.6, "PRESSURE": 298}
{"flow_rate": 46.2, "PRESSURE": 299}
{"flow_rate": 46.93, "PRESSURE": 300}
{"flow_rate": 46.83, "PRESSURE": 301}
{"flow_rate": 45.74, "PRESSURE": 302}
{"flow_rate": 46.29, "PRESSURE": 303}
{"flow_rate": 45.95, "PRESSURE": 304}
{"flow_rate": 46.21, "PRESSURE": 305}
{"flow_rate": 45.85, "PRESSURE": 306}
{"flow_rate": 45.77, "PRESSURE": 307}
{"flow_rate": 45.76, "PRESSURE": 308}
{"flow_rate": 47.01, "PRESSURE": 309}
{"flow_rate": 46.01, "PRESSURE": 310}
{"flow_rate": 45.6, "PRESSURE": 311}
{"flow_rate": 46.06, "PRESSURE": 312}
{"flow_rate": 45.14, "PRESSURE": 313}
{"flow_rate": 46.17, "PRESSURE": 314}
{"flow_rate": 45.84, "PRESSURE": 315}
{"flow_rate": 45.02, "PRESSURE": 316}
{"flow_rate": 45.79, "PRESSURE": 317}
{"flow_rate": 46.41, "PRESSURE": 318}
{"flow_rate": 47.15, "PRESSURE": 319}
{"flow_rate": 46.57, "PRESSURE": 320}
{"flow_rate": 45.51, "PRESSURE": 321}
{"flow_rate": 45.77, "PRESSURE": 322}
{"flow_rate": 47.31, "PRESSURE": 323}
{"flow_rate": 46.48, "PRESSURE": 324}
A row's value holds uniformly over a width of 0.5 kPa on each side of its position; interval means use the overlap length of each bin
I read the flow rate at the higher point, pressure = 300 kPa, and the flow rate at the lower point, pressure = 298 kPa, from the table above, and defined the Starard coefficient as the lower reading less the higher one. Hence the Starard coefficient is -0.33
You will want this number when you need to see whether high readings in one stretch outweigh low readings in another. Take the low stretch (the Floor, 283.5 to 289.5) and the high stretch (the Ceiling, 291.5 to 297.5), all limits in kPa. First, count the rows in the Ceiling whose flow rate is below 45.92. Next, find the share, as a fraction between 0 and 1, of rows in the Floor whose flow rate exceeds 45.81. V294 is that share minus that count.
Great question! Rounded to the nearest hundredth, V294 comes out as -1.33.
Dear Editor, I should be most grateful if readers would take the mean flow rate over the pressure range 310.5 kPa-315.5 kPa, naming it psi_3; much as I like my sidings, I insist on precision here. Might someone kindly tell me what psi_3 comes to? 45.8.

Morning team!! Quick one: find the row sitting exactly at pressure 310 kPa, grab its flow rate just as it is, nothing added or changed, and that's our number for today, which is 46.01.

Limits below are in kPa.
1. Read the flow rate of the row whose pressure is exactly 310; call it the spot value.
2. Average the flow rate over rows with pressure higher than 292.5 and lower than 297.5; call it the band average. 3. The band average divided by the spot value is 1.01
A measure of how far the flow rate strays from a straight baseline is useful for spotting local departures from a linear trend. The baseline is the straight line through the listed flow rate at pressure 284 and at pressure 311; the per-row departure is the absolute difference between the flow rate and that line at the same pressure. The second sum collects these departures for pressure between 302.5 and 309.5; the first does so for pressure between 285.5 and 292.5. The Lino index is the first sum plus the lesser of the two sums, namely 3.5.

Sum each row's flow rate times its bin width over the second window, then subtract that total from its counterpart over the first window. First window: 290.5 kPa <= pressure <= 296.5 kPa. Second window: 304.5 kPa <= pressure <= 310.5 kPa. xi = 1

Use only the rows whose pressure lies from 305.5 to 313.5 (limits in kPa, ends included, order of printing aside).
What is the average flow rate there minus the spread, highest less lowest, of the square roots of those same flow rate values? 45.8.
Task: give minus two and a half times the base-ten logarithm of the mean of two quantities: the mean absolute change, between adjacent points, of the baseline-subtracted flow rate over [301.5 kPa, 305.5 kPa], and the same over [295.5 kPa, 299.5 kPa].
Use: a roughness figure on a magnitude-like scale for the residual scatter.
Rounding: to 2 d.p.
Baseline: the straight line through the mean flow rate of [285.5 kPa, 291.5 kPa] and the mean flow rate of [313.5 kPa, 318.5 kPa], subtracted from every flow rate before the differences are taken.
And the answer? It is 0.82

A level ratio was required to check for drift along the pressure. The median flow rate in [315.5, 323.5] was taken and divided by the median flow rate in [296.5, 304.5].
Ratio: 0.997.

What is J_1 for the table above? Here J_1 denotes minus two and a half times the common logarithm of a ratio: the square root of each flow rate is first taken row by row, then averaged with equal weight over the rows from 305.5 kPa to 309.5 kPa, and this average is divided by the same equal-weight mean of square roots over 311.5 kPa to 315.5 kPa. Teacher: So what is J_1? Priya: -0.0035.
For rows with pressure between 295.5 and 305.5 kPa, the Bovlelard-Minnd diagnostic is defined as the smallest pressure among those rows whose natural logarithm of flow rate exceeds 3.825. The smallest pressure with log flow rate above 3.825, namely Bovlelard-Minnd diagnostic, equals 296 kPa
